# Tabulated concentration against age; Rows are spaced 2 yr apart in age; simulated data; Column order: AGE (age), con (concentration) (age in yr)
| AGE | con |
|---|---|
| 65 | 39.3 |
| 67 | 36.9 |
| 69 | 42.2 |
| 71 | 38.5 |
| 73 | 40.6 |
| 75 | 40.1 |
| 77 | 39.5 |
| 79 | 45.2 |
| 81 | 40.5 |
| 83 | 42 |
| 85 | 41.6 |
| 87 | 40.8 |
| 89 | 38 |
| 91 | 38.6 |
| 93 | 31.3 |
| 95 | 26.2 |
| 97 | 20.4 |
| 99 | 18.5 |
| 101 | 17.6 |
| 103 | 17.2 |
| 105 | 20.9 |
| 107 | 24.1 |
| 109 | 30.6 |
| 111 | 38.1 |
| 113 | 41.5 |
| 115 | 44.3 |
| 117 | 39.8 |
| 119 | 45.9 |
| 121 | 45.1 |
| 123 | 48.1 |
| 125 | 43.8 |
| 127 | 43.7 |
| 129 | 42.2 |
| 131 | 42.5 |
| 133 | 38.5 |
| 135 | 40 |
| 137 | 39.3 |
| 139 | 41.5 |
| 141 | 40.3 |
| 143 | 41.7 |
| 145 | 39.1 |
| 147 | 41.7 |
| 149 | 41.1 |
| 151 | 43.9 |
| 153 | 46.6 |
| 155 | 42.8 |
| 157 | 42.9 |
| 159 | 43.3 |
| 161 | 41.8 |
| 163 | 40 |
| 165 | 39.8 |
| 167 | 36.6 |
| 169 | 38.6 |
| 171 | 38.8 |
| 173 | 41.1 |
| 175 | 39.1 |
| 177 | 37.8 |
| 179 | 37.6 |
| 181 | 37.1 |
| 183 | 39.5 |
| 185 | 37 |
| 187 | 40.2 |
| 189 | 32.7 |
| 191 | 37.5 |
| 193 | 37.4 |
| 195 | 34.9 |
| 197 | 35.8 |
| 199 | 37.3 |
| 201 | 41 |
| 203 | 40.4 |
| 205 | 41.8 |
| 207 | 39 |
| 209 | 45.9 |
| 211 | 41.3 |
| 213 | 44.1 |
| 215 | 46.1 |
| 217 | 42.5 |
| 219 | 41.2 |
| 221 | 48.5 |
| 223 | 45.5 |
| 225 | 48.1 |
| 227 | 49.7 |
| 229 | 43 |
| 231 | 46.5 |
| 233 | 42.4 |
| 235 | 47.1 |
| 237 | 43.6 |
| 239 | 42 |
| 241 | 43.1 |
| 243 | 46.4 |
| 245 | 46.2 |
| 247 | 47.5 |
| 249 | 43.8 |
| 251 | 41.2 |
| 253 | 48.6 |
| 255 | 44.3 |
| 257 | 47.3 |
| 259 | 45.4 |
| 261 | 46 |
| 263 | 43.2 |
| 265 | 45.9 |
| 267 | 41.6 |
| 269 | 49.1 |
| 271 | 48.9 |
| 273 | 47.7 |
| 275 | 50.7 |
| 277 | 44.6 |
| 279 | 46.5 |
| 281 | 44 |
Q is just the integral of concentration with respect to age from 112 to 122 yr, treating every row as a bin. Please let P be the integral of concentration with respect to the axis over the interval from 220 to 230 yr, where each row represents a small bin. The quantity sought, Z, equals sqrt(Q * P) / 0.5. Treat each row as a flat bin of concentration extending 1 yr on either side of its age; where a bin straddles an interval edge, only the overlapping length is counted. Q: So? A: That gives 902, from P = 470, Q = 433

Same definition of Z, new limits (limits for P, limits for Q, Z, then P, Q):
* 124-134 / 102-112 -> 664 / 421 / 262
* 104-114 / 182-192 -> 681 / 310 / 374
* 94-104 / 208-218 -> 593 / 200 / 440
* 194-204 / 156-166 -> 794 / 379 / 416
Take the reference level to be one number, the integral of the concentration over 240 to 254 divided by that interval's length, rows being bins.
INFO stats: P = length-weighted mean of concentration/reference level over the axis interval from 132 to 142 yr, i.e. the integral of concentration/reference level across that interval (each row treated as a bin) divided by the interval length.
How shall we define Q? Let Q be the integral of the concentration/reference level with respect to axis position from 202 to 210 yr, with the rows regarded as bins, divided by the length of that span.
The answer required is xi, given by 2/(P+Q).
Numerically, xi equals 1.11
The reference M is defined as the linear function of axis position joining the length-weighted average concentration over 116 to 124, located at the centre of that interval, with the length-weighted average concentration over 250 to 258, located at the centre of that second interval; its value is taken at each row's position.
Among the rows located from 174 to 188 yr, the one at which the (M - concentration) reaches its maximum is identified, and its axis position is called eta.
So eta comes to 185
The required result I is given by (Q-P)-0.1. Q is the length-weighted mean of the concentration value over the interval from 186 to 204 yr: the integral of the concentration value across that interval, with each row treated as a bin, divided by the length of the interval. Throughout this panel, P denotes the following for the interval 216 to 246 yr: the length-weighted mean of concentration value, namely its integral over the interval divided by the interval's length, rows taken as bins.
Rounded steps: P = 45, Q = 37.5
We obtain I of -8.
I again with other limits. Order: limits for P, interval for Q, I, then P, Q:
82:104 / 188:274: 13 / 30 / 43.5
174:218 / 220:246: 6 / 39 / 45.5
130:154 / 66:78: -2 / 41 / 39.6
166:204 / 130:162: 4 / 38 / 41.7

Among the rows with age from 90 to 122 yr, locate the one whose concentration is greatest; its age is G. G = 119 yr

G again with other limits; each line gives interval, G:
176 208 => 205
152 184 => 153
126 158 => 153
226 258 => 227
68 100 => 79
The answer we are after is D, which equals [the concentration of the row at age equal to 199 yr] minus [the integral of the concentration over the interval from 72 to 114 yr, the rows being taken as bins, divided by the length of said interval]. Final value 4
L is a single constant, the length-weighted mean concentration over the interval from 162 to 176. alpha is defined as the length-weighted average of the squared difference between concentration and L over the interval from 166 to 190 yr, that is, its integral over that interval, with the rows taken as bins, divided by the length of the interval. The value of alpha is 6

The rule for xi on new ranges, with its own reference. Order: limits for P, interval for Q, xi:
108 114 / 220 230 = 1.08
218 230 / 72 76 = 1.05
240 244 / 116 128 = 1.02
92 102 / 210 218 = 1.37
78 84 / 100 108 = 1.45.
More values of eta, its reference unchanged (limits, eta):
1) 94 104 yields 103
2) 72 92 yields 89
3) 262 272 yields 267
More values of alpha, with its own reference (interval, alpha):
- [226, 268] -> 40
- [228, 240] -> 28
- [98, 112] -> 286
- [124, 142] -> 8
